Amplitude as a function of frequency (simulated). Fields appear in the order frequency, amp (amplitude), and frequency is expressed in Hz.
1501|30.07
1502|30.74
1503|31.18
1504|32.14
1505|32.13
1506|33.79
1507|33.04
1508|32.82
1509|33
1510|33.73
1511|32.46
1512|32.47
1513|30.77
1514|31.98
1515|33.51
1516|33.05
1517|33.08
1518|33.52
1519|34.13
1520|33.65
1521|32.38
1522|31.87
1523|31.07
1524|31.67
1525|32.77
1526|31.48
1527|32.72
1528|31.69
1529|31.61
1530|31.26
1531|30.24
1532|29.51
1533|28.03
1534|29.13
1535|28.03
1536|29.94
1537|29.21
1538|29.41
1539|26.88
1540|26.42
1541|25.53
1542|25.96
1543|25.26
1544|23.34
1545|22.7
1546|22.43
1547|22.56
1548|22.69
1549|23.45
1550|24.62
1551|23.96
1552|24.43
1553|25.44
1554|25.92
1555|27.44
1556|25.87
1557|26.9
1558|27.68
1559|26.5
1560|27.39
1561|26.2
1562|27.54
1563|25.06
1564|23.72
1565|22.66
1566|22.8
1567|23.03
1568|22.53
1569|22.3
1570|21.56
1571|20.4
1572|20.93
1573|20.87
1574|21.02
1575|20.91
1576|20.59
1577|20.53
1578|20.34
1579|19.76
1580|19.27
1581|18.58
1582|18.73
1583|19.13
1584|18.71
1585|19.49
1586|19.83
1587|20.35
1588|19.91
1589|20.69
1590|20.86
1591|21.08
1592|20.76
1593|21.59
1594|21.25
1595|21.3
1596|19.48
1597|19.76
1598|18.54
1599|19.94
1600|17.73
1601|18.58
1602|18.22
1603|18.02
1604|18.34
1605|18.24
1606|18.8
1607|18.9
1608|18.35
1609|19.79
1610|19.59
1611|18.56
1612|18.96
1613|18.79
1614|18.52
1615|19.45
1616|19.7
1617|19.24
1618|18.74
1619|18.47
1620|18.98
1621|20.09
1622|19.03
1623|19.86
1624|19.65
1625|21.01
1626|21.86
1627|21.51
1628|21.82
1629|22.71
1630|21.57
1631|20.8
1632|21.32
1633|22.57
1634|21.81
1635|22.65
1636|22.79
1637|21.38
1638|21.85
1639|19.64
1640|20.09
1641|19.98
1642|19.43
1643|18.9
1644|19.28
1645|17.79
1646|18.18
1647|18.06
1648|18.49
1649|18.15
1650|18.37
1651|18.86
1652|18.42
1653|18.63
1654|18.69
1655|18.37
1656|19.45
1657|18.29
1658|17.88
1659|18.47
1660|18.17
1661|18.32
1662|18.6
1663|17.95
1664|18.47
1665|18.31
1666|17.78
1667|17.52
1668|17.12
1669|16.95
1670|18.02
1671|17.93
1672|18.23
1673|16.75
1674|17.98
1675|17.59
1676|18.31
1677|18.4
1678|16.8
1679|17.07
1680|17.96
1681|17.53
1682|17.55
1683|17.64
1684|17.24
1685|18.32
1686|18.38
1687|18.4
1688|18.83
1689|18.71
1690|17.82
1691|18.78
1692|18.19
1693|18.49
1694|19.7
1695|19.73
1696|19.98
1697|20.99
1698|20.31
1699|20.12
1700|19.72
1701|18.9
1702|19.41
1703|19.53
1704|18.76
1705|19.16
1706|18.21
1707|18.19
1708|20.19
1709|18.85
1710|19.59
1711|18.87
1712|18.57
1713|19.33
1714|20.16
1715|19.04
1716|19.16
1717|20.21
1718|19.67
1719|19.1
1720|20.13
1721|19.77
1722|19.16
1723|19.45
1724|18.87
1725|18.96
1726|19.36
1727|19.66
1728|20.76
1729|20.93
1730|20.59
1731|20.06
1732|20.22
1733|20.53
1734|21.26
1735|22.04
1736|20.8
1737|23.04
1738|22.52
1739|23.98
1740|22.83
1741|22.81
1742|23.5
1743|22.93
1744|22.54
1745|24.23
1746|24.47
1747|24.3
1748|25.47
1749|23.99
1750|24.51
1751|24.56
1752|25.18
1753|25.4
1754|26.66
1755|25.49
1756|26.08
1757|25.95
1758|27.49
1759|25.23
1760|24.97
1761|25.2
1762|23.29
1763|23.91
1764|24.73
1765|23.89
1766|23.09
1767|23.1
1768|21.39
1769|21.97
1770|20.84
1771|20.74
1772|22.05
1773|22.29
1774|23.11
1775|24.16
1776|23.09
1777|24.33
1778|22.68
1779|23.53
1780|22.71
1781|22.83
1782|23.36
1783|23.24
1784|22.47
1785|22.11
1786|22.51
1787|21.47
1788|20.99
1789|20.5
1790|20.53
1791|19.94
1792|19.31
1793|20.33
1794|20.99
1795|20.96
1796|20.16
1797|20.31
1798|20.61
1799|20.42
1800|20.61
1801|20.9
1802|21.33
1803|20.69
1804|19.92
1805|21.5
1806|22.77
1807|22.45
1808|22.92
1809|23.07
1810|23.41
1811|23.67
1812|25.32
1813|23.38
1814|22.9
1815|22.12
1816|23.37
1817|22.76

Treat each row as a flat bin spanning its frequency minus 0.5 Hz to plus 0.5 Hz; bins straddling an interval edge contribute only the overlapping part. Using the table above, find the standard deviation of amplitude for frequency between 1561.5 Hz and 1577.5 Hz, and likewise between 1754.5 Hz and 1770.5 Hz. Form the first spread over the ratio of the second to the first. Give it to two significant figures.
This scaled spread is 2.0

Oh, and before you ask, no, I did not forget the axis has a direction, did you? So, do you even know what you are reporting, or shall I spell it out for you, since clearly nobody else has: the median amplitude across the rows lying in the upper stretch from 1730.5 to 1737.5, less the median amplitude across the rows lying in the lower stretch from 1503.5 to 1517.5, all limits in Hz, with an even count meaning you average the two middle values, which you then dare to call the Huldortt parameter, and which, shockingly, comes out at -12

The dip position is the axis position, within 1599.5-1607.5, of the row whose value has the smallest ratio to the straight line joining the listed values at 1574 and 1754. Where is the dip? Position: 1600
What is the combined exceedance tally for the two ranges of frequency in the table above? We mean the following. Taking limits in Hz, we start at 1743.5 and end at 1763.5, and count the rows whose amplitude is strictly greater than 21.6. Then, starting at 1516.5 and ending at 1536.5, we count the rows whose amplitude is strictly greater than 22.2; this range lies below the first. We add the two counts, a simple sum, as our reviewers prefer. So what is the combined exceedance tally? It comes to 40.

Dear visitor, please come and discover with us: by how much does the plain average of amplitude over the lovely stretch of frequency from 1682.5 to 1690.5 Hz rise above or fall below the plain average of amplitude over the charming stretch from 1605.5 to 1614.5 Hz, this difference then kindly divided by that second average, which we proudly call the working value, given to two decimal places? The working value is -0.04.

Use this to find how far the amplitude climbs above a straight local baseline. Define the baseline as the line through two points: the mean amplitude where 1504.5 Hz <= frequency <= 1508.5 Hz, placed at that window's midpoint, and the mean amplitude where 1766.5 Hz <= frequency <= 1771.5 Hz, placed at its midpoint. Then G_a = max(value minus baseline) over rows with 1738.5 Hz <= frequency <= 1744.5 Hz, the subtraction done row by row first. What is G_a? 1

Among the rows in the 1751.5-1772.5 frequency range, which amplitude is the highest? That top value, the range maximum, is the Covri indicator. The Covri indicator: 27.49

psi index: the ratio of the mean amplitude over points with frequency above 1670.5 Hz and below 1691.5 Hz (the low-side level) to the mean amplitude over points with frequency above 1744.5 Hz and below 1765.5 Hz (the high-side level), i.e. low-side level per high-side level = 0.72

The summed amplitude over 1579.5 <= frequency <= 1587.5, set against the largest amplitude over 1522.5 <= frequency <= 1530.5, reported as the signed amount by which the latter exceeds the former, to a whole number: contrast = -121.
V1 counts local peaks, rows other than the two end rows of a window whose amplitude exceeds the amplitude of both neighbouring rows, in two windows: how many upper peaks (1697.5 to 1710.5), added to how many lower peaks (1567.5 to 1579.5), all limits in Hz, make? 5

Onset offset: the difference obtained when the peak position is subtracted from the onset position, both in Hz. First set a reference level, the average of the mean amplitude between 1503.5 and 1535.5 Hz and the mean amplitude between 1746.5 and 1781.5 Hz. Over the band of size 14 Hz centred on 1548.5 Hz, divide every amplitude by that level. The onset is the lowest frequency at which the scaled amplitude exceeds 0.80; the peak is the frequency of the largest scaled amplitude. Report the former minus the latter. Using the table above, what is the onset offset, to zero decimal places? -13 Hz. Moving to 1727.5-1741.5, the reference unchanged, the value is -2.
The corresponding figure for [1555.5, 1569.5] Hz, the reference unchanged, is -2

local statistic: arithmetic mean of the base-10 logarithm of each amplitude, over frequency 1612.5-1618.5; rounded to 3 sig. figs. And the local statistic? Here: 1.28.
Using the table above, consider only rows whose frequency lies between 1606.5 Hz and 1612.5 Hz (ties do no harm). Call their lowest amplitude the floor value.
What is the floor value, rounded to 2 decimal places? 18.35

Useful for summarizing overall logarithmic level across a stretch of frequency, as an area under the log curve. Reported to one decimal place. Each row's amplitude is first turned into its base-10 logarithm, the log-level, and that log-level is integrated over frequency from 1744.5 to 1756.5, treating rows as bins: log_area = 16.8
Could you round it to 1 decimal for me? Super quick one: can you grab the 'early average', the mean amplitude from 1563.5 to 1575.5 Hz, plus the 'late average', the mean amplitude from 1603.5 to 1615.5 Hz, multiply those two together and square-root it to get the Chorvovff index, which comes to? 20.3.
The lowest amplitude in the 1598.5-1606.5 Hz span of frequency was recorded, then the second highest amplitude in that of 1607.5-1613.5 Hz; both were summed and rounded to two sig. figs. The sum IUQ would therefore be 37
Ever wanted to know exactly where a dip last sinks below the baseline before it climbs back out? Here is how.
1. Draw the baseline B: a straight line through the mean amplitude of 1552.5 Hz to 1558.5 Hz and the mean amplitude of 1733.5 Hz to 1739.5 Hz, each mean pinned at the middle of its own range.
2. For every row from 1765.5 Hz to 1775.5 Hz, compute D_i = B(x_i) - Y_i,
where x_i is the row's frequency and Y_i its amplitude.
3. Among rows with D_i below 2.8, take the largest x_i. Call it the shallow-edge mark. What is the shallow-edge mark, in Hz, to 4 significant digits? 1775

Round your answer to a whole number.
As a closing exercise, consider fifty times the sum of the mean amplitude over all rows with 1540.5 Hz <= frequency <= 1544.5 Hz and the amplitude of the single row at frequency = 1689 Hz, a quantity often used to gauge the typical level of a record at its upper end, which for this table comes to 2187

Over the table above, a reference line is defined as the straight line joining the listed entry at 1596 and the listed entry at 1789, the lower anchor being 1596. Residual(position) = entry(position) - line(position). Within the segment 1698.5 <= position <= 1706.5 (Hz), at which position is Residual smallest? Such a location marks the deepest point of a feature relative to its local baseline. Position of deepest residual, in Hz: 1706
